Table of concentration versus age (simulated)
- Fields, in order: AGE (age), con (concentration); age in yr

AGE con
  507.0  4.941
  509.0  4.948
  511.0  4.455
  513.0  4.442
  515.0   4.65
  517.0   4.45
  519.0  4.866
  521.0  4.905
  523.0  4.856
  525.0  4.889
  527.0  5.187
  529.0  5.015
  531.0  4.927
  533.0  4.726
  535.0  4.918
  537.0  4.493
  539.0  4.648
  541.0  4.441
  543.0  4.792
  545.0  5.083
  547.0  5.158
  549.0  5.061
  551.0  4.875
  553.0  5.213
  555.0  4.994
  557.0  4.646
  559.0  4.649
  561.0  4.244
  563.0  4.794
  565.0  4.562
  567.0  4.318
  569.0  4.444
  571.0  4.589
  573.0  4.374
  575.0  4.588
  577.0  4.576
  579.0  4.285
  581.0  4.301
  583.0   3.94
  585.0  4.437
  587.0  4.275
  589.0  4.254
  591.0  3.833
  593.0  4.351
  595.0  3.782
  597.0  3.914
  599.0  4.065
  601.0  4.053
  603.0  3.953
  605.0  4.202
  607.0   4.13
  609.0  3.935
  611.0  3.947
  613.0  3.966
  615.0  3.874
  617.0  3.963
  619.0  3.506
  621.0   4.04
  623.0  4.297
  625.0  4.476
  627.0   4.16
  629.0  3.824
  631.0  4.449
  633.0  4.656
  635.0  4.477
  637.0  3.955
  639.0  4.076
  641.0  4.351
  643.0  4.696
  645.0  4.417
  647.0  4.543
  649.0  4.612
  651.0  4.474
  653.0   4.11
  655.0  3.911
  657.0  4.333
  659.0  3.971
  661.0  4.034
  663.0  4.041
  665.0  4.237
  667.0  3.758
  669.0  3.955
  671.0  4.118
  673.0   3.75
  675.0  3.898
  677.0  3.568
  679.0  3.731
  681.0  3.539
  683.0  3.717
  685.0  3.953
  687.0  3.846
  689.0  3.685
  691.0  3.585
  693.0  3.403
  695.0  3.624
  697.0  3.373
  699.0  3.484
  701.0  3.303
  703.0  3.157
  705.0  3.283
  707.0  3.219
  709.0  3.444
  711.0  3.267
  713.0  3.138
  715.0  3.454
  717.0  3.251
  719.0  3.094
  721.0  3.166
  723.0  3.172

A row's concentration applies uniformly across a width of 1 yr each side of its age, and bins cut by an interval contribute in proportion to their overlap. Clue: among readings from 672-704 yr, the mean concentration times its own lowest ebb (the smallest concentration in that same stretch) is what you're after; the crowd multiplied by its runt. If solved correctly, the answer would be 11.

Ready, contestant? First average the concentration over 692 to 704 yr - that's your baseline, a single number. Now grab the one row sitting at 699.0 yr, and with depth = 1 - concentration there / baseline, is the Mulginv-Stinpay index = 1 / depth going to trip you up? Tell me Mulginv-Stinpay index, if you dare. -36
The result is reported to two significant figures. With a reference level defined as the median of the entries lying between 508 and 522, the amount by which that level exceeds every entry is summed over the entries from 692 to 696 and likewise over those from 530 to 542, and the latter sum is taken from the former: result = 2.5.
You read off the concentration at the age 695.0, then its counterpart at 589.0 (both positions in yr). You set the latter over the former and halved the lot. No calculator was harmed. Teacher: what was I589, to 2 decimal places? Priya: 0.59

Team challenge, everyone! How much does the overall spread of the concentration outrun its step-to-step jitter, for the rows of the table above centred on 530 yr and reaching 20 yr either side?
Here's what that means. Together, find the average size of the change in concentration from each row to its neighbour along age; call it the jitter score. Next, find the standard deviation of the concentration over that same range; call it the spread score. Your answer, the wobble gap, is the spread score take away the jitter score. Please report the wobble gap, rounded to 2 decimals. 0.06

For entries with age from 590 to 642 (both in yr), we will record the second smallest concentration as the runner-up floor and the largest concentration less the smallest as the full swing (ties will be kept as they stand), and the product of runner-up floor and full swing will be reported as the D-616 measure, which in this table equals 4.3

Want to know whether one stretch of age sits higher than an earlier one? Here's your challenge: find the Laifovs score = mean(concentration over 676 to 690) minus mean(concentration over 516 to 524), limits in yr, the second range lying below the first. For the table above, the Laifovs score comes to -1.0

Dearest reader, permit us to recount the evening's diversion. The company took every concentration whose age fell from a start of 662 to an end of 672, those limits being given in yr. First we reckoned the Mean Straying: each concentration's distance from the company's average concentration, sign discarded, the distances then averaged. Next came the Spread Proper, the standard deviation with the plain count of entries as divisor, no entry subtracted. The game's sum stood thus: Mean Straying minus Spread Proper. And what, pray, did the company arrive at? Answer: -0.029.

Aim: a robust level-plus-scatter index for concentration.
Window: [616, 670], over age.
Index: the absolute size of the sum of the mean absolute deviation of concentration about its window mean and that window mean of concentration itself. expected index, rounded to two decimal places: 4.45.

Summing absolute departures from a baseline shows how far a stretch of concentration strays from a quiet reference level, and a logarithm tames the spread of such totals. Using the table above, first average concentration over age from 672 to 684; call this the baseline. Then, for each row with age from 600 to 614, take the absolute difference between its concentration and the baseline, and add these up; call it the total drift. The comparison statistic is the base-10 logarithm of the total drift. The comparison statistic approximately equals 0.4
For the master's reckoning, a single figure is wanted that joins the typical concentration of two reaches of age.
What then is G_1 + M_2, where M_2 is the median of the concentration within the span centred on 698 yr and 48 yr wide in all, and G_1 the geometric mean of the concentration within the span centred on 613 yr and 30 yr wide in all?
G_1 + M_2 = 7.48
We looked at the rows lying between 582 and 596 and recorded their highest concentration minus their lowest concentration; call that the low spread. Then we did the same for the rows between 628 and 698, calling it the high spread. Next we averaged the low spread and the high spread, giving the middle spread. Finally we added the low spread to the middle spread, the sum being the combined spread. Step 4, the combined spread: 1.64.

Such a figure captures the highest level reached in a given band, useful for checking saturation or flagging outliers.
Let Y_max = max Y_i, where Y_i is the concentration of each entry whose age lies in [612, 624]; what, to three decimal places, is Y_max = 4.297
